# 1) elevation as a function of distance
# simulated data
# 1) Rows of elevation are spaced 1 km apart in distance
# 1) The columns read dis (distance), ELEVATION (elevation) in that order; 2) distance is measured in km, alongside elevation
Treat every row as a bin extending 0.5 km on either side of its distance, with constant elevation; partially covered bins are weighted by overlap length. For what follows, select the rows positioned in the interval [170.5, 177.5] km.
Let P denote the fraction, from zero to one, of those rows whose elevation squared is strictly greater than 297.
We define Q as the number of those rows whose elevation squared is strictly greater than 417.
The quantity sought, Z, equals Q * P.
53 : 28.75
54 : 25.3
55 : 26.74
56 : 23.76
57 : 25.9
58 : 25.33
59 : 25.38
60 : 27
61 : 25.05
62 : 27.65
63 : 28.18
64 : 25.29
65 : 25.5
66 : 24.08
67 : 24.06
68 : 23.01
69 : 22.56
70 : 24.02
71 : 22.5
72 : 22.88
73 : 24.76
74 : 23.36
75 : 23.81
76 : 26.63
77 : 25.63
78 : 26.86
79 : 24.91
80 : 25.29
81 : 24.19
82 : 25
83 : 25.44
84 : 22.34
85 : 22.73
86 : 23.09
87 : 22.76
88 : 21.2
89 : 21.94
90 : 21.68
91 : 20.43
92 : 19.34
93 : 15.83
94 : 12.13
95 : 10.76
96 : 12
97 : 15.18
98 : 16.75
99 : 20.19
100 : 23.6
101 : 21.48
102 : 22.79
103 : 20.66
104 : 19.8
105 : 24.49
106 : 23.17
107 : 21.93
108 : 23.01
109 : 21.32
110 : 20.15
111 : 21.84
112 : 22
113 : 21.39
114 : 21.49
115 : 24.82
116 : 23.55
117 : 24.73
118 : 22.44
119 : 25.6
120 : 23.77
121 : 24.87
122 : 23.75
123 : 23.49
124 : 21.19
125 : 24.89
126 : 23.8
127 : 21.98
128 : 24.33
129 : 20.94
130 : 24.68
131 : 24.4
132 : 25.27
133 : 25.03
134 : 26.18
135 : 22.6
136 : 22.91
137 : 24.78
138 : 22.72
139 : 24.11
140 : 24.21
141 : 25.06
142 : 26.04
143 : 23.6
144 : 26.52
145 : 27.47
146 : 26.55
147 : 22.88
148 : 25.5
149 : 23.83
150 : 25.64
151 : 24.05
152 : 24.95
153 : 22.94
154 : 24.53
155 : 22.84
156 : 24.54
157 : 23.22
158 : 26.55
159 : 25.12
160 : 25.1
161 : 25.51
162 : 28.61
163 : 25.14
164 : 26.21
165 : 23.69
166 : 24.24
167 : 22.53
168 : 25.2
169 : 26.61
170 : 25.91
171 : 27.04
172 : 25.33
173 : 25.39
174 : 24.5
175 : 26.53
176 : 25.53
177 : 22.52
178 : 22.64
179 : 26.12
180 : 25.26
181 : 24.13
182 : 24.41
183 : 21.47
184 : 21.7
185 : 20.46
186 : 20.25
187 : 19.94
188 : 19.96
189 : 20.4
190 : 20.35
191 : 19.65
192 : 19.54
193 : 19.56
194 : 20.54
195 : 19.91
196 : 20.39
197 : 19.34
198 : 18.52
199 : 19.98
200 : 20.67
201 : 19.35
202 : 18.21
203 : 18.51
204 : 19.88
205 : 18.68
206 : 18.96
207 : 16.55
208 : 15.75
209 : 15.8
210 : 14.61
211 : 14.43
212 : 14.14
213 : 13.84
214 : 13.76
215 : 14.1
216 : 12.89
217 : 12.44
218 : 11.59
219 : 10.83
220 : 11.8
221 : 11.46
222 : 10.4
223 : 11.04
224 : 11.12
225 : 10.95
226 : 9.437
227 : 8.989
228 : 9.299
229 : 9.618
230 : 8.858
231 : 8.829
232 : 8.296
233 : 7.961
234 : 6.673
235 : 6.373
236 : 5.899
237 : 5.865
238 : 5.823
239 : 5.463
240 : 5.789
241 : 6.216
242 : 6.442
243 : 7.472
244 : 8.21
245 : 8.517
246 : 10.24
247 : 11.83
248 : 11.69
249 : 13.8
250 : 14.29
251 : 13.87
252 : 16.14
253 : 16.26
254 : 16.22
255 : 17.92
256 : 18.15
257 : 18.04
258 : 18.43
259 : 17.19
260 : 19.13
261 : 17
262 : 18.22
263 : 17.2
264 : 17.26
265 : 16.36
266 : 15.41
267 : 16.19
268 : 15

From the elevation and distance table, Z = 7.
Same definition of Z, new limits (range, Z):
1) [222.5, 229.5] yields 0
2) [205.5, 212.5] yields 0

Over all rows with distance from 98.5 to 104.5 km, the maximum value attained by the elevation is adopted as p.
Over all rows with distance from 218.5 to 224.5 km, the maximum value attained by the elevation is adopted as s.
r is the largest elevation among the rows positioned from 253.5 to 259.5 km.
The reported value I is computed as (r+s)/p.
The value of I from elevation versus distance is 1.3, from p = 23.6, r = 18.43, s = 11.8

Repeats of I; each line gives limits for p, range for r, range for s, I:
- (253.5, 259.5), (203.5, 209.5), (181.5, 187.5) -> 2.4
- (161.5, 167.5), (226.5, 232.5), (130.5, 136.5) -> 1.3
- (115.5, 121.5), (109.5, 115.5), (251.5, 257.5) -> 1.7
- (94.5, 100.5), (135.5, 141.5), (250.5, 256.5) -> 1.8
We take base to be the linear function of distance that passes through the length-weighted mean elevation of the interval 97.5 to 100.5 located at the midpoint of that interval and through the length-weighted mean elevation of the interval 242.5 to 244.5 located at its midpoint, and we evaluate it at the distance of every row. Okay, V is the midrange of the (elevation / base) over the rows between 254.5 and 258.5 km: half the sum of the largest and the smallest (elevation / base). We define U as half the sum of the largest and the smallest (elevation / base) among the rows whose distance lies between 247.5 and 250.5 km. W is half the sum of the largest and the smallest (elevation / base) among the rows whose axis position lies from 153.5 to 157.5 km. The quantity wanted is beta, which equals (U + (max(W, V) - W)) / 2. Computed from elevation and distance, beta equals 1.5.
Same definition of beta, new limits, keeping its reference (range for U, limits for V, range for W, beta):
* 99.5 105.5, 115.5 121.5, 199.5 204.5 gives 0.6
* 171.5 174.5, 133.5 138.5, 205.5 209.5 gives 0.9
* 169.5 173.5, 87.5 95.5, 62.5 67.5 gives 0.9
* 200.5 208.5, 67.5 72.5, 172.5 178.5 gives 0.8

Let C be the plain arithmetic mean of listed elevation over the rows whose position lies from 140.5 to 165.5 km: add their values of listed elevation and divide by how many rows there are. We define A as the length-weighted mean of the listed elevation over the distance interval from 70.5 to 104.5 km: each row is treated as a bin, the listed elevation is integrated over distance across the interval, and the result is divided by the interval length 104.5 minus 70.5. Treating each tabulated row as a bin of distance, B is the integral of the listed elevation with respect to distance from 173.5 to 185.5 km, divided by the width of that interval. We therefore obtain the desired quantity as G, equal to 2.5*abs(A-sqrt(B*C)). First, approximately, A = 21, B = 24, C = 25.0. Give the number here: 7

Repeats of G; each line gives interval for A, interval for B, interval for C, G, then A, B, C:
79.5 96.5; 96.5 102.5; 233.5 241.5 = 23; 20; 20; 6.0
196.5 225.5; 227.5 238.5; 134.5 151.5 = 4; 15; 8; 24.6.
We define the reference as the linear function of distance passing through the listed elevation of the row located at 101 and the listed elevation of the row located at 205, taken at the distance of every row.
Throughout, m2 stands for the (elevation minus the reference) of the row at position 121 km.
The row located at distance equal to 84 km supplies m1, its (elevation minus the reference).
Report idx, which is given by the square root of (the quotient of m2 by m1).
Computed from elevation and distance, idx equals 3.1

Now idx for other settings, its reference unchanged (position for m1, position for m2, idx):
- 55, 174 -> 1.1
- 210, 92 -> 0.8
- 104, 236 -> 2.7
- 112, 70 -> 1.4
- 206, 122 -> 3.0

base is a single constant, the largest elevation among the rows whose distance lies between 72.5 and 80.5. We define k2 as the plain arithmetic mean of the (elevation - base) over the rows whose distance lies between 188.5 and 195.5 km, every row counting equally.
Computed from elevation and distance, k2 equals -6.9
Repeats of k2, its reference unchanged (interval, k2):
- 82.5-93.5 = -5.3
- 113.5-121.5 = -3.0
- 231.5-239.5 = -20.3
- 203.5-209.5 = -9.3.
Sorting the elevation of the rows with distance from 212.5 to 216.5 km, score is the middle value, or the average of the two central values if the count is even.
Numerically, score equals 14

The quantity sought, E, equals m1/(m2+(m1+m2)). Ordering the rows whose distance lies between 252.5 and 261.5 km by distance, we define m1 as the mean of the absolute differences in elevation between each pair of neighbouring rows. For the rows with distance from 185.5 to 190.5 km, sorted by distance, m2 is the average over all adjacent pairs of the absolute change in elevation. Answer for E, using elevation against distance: 0.70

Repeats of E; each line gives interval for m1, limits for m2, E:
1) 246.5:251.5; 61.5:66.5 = 0.24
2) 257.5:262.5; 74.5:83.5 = 0.40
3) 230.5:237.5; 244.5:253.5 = 0.18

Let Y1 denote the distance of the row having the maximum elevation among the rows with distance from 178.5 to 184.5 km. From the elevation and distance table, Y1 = 179 km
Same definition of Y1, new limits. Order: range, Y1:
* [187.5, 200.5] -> 200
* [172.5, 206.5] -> 175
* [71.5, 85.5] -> 78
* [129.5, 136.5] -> 134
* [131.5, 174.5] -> 162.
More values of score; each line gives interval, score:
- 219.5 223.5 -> 11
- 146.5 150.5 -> 25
